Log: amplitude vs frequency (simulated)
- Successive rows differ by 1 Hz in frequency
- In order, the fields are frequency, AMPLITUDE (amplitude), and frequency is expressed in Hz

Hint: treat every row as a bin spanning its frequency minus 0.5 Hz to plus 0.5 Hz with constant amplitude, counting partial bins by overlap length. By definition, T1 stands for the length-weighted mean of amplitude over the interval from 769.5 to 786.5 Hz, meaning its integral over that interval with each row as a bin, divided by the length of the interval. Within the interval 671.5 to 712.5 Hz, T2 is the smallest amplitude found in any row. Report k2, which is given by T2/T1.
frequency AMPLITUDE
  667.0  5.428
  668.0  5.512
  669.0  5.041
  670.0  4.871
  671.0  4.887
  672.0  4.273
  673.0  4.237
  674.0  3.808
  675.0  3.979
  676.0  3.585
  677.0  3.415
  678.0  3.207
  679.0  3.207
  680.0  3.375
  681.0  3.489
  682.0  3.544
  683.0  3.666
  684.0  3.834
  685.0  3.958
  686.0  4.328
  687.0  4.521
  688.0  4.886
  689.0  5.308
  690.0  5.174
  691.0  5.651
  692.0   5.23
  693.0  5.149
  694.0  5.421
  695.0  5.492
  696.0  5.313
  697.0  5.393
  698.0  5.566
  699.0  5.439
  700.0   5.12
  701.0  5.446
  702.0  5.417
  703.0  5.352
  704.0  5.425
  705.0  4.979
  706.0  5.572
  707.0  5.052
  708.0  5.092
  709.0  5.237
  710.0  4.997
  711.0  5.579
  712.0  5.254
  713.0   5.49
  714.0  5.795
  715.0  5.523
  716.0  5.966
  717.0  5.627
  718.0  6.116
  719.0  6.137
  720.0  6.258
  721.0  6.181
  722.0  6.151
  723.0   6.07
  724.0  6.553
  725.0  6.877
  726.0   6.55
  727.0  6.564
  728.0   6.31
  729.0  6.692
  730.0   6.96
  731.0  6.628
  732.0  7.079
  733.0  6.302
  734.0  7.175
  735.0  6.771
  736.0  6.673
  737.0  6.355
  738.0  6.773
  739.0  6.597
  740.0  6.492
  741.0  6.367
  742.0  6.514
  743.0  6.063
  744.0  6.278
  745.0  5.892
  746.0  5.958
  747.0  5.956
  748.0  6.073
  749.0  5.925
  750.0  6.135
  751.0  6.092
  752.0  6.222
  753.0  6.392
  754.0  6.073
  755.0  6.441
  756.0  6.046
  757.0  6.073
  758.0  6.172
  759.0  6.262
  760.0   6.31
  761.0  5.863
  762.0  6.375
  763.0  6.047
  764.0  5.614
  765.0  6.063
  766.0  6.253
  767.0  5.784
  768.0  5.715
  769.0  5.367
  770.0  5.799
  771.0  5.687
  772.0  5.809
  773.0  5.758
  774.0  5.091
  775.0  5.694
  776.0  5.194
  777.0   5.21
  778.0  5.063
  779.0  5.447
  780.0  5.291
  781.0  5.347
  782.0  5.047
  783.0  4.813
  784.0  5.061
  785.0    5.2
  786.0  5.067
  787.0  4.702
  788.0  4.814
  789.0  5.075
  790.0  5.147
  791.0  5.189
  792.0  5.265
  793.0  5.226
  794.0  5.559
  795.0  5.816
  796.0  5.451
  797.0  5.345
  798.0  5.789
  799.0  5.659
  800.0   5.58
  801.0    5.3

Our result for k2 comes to 0.6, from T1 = 5.3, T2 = 3.207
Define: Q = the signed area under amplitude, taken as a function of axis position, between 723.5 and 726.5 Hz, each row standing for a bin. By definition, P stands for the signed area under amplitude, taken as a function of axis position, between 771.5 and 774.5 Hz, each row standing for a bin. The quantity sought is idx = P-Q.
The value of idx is -3.3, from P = 16.7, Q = 20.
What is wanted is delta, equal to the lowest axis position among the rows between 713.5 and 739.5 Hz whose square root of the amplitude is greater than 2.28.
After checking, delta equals 714.0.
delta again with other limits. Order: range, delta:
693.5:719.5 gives 694.0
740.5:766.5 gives 741.0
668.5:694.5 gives 689.0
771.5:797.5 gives 772.0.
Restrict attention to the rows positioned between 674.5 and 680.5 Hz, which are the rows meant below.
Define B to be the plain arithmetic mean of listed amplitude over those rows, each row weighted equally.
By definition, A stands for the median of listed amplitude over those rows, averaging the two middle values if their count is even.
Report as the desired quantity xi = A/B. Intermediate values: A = 3.4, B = 3.5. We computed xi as 0.98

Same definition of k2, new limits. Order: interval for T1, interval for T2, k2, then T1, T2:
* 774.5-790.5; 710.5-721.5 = 1.0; 5.1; 5.254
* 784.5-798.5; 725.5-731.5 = 1.2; 5.3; 6.31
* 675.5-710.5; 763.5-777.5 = 1.1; 4.7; 5.091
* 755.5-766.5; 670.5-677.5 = 0.6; 6.1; 3.415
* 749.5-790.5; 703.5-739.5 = 0.9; 5.6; 4.979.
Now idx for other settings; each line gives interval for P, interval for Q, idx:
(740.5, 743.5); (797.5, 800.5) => 1.9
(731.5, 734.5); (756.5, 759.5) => 2.0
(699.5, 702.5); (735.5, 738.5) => -3.8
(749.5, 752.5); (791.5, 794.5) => 2.4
